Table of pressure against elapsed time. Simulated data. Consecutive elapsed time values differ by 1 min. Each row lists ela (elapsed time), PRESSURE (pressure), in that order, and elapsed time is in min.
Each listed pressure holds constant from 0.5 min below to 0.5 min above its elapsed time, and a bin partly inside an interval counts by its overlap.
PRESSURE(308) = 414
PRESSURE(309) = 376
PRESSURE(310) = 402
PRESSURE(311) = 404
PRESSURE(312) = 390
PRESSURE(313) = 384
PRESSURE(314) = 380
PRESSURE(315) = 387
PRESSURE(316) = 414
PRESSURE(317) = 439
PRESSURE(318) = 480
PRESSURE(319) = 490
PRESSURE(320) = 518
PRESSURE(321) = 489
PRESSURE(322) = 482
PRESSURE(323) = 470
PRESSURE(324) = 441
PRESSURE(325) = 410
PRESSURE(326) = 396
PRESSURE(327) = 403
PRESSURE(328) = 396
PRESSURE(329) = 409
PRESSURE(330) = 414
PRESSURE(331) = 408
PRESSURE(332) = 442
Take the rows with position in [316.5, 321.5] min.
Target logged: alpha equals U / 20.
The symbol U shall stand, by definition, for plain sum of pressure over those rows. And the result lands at 121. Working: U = 2416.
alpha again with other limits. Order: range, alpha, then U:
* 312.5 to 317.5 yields 100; 2004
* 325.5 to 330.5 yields 101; 2018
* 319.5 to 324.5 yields 120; 2400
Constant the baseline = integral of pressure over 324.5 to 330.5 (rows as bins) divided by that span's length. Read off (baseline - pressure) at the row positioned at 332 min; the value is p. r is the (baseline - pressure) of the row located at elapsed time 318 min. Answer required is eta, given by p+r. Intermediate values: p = -37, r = -75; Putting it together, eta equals -113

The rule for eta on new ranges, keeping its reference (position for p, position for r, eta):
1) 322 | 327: -76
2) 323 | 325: -71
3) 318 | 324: -112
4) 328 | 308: -1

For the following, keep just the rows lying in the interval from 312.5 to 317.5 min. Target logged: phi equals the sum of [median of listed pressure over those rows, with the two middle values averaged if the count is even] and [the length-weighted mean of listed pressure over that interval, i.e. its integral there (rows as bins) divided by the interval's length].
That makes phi 788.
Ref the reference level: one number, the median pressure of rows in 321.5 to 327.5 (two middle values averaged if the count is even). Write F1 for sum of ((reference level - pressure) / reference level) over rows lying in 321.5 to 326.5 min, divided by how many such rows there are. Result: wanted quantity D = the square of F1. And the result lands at 0.001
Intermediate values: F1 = -0.03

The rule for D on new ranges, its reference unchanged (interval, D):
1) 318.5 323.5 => 0.023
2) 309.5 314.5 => 0.006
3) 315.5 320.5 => 0.010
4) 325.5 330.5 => 0.003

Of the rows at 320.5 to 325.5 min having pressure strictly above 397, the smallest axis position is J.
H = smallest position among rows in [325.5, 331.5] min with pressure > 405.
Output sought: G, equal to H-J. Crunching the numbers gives 8 min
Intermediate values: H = 329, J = 321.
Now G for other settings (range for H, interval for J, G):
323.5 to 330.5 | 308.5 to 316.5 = 14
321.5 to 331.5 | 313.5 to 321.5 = 6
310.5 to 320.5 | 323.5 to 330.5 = -8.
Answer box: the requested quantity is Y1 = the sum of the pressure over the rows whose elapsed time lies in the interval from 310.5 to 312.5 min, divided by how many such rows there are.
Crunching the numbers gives 397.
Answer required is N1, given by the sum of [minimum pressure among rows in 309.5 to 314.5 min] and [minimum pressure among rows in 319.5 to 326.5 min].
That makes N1 776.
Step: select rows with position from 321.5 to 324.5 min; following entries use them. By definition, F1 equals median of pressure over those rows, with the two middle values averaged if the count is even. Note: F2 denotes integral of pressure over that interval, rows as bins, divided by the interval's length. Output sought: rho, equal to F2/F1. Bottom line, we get 0.988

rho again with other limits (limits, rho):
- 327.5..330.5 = 0.993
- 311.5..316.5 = 1.010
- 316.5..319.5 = 0.978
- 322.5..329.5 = 1.022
